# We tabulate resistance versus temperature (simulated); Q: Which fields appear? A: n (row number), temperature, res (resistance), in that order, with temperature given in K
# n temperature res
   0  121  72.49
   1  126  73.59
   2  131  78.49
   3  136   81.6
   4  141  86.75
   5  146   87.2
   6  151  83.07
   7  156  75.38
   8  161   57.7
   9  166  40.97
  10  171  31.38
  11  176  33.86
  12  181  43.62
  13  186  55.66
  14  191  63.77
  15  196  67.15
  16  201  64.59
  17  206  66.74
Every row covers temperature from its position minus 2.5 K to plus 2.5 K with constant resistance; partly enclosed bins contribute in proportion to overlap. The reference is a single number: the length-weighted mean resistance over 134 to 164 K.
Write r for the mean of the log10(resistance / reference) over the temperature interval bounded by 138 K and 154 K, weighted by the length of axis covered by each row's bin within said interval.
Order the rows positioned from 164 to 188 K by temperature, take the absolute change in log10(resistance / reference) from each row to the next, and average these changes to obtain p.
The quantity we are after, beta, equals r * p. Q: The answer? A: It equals 0.004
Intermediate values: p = 0.09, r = 0.039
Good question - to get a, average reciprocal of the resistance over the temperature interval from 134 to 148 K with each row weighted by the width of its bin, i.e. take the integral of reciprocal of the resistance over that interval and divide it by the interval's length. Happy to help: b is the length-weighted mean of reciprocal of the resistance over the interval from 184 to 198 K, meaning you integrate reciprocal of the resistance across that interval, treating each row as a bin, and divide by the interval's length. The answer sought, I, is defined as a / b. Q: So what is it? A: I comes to 0.73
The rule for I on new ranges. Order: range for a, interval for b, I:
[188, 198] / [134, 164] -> 1.17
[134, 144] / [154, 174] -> 0.54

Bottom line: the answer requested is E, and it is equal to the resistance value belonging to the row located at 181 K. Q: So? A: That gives 43.62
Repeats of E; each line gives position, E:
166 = 40.97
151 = 83.07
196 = 67.15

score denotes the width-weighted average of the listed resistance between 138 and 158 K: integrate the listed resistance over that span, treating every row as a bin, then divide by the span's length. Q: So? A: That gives 83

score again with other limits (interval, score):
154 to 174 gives 50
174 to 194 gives 50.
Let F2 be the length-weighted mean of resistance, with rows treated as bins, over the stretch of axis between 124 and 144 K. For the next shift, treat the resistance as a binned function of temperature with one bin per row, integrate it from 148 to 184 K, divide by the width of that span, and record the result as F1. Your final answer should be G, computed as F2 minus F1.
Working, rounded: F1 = 52.8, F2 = 80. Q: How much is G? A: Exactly 28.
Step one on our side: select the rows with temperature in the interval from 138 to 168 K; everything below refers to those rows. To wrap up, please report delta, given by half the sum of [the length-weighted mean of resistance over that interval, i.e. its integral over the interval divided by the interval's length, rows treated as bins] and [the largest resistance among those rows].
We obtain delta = 80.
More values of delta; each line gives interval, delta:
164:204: 59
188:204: 66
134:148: 86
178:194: 59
